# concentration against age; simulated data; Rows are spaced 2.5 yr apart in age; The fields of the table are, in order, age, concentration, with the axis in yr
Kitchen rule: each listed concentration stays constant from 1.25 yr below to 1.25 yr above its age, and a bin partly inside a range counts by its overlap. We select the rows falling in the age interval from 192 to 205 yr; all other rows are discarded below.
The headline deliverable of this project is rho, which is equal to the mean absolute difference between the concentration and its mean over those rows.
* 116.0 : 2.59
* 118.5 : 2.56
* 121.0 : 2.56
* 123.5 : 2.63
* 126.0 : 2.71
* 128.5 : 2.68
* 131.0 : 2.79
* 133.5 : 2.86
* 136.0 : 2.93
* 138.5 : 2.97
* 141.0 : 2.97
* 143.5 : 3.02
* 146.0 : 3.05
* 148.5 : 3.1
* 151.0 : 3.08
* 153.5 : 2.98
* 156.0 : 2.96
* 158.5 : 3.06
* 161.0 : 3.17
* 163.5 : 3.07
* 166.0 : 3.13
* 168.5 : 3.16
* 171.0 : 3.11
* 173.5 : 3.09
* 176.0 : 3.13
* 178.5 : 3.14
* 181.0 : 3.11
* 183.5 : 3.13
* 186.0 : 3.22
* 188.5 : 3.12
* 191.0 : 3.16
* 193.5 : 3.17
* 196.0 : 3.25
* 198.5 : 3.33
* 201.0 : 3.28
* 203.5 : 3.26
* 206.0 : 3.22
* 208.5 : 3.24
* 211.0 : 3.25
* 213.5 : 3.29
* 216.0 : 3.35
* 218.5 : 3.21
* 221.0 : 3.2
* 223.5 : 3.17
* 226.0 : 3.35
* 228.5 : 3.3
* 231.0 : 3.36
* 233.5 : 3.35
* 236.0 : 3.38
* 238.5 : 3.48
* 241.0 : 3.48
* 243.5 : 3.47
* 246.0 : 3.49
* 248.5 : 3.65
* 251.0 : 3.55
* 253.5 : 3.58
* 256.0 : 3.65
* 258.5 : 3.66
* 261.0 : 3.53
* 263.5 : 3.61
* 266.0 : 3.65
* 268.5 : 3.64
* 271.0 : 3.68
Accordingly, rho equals 0.038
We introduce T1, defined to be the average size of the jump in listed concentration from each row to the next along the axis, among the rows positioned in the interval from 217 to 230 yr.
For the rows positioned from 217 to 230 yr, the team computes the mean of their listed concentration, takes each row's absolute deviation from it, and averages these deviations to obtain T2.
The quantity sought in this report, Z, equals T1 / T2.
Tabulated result 1.1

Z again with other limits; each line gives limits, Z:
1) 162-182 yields 1.5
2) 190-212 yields 1.0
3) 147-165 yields 1.5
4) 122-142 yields 0.5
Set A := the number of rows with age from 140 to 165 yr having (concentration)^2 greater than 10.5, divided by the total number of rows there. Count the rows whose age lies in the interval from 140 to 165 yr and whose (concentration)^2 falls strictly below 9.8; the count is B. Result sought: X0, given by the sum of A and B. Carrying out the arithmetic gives 9.0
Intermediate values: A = 0.0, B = 9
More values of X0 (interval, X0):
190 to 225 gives 0.5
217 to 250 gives 0.8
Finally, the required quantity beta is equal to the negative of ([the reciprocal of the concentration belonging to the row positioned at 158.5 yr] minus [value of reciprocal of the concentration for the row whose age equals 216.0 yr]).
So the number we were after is -0.03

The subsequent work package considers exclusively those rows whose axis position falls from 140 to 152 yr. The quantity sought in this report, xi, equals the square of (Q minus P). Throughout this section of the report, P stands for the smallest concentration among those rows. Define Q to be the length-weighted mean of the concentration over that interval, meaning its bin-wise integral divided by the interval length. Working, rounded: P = 2.97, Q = 3.0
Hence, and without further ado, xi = 0.006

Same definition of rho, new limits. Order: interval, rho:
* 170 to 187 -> 0.027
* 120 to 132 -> 0.063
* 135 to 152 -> 0.052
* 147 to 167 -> 0.052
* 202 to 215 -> 0.018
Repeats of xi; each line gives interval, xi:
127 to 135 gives 0.010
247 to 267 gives 0.006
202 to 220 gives 0.002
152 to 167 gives 0.010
